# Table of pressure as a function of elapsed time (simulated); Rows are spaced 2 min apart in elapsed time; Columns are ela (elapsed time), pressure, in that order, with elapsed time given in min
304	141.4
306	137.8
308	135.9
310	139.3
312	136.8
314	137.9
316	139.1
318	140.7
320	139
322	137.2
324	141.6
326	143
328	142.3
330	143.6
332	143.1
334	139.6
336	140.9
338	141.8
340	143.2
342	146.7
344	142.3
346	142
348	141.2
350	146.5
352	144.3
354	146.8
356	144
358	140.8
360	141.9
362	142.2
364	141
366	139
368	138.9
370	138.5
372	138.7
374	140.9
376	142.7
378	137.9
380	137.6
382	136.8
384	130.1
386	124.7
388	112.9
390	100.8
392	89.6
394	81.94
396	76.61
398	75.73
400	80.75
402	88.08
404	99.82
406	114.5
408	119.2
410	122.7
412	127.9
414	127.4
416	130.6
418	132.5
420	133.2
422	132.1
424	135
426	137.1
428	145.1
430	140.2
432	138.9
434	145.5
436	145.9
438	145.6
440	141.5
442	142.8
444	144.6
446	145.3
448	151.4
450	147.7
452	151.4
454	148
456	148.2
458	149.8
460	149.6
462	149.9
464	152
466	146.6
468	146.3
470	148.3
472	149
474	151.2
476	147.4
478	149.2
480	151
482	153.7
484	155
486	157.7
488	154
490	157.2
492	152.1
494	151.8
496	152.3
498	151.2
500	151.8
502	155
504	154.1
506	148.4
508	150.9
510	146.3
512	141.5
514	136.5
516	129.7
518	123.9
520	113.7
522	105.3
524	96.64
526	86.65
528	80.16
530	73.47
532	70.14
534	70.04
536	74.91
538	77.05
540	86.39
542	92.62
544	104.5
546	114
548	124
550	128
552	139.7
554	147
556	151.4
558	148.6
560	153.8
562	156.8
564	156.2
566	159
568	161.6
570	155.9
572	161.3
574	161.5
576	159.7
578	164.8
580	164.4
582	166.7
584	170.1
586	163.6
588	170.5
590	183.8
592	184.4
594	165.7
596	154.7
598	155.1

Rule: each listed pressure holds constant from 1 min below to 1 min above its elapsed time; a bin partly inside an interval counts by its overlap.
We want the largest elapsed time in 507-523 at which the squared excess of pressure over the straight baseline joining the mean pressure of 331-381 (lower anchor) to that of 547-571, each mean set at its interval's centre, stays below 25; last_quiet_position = 510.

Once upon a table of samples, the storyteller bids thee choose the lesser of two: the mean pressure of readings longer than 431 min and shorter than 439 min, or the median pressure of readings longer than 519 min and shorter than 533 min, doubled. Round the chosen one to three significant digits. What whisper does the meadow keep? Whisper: 144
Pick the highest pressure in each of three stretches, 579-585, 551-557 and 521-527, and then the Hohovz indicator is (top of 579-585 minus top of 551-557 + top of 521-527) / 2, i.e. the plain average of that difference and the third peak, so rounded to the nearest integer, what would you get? 62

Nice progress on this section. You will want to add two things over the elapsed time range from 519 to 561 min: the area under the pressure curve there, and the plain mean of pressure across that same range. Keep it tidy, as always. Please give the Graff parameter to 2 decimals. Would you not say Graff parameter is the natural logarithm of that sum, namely 8.43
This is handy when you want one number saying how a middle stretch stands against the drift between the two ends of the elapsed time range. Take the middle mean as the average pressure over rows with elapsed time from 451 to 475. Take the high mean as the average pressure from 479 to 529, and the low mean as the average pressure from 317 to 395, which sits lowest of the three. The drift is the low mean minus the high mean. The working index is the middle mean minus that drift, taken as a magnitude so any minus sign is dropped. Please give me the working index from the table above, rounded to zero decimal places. 151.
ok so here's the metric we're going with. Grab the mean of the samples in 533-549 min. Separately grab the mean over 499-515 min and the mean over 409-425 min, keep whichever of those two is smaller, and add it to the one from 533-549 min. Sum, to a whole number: 223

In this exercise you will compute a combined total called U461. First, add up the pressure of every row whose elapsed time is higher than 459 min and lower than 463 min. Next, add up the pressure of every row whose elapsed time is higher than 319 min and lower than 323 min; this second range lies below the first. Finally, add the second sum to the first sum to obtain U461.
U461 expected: 576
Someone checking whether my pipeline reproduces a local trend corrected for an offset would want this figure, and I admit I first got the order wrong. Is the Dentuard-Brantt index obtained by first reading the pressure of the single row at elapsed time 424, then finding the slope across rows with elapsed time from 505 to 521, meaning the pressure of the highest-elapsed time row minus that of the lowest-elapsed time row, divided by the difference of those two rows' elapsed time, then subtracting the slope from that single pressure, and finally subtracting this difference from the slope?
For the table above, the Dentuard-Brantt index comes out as -140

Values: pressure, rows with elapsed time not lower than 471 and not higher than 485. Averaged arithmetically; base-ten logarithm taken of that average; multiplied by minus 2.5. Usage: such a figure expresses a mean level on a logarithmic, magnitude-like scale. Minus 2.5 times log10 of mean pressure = -5.45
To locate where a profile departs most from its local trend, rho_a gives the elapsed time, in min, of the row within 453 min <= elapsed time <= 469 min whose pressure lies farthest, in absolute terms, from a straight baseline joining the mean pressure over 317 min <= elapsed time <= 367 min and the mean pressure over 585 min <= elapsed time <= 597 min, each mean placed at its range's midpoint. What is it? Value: 468 min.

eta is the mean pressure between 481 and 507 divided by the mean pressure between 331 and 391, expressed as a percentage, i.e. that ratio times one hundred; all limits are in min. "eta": 111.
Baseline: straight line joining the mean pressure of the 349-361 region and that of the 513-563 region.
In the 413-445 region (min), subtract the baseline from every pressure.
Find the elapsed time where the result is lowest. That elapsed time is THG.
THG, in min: 414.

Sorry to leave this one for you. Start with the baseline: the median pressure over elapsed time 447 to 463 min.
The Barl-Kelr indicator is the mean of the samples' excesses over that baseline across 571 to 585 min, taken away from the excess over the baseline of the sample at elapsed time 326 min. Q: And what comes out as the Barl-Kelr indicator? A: -21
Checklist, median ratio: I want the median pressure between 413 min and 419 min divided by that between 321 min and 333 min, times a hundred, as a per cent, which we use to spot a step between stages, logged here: 92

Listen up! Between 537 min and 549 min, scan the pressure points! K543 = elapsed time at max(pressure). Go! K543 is 548 min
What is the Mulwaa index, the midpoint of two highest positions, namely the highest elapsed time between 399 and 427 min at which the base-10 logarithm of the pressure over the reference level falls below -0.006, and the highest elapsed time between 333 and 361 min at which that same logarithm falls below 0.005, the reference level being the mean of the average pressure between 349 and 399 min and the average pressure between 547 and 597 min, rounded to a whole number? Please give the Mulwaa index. 393 min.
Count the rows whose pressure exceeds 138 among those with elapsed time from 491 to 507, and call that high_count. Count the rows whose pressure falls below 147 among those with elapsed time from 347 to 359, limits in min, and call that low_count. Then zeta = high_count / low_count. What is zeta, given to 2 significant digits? 1.3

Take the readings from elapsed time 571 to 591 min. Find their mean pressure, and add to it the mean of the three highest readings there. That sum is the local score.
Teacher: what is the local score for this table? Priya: 341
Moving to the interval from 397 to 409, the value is 208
